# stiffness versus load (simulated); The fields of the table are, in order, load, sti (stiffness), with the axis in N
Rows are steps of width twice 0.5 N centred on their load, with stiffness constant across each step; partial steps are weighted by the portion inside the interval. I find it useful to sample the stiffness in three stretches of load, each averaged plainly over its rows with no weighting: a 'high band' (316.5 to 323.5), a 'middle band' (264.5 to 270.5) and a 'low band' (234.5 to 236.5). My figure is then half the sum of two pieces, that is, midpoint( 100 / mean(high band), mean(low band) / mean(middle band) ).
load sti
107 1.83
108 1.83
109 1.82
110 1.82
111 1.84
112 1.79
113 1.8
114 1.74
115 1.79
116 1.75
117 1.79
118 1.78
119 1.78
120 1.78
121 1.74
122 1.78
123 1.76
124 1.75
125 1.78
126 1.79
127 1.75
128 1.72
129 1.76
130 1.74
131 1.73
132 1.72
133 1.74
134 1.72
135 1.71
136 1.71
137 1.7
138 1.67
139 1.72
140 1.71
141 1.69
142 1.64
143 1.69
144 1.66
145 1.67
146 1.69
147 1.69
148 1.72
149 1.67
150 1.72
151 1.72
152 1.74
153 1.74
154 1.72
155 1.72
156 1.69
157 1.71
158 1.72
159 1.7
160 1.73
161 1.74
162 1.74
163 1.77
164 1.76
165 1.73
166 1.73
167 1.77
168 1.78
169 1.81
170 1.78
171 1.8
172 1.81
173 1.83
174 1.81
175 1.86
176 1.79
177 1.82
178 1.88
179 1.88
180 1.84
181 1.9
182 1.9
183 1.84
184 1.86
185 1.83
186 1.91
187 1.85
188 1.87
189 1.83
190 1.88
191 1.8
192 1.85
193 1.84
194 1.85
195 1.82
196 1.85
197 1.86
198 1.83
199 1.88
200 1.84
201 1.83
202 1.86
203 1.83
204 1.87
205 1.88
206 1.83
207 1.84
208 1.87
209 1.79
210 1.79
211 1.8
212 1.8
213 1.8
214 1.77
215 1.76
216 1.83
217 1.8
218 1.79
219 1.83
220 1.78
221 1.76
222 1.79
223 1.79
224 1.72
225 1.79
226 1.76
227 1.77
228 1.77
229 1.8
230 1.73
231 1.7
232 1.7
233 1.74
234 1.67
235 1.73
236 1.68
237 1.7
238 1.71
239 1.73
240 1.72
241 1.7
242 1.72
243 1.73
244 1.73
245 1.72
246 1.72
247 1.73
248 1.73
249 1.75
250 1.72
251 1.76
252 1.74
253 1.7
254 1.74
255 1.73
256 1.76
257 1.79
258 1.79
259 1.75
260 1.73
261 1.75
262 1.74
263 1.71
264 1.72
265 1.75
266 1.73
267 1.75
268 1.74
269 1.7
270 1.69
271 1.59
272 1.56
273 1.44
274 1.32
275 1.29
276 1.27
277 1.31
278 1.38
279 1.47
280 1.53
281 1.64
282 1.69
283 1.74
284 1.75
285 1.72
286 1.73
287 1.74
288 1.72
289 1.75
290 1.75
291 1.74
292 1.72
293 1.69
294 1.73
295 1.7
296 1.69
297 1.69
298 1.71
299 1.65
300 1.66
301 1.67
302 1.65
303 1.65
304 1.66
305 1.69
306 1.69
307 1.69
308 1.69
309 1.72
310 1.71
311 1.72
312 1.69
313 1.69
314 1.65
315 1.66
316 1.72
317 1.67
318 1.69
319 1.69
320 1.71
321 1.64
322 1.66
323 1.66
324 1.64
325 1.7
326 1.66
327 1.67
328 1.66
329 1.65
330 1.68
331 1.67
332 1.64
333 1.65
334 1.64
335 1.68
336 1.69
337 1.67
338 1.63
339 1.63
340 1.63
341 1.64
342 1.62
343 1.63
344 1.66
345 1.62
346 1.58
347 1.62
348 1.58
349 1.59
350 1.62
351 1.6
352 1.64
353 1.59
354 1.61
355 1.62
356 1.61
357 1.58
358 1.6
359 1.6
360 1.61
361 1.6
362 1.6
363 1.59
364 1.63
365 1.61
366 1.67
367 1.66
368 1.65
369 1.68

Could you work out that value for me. 30.36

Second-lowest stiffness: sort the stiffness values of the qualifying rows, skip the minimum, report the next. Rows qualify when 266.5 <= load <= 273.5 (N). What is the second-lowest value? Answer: 1.56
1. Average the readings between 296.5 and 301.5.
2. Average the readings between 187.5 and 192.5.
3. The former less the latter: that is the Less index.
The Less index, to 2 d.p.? -0.17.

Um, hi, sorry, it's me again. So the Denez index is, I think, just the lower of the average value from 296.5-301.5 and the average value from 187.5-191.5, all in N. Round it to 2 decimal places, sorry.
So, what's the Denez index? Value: 1.68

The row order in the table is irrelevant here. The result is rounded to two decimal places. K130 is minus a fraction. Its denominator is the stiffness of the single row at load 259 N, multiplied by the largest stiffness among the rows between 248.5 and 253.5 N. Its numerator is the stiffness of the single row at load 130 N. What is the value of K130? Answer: -0.56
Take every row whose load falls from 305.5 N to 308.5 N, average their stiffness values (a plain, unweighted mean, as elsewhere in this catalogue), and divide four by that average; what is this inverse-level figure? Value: 2.37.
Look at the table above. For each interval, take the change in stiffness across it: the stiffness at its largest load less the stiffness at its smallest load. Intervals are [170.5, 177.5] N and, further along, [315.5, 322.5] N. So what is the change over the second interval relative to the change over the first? -3.0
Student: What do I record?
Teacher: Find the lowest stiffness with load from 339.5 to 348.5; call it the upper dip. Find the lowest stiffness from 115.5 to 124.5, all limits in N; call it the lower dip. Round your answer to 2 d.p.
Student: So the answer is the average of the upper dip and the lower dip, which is 1.66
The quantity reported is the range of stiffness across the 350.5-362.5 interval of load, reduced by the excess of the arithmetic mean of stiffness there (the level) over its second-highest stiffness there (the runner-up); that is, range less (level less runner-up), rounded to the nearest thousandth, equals 0.075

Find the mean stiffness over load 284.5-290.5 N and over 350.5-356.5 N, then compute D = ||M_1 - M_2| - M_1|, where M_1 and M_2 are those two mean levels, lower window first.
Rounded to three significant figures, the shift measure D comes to 1.61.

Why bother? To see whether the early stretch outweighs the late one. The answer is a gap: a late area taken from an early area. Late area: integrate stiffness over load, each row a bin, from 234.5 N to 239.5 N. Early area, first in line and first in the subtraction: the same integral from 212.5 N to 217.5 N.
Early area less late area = 0.41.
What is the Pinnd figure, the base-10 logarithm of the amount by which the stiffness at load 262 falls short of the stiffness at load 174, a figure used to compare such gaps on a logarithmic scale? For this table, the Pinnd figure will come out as -1.2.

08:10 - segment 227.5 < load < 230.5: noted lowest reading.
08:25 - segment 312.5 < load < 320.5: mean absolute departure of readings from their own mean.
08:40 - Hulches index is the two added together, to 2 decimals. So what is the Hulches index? 1.75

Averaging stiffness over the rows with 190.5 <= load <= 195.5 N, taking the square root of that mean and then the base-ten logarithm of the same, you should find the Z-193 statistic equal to 0.131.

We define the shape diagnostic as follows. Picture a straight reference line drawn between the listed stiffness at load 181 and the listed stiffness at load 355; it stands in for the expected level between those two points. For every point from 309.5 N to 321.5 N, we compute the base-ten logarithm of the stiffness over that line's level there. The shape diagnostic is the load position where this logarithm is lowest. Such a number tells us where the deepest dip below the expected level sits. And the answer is 314 N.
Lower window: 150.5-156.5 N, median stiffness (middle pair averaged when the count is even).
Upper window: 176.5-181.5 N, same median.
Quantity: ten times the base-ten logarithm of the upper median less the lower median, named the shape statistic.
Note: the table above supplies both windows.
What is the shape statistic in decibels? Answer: -8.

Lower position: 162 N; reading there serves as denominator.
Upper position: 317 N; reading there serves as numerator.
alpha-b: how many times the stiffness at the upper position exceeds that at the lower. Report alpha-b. 0.960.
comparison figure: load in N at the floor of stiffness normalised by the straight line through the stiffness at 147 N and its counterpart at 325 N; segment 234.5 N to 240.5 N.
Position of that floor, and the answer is 236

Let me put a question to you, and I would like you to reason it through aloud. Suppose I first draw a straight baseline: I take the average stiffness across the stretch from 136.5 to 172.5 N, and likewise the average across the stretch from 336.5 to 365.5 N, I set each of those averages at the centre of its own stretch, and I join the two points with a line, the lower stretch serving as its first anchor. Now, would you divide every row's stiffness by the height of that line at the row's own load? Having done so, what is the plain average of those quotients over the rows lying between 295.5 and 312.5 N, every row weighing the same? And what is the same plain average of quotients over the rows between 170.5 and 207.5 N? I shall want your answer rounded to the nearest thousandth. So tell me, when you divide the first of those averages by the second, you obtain 0.947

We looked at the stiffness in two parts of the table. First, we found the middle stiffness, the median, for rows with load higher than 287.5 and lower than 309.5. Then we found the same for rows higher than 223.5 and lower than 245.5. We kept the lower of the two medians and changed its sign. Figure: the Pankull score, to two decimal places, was -1.69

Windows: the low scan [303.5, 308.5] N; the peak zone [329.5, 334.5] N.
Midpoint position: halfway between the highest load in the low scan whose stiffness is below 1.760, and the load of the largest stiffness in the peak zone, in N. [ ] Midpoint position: 319.0 N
